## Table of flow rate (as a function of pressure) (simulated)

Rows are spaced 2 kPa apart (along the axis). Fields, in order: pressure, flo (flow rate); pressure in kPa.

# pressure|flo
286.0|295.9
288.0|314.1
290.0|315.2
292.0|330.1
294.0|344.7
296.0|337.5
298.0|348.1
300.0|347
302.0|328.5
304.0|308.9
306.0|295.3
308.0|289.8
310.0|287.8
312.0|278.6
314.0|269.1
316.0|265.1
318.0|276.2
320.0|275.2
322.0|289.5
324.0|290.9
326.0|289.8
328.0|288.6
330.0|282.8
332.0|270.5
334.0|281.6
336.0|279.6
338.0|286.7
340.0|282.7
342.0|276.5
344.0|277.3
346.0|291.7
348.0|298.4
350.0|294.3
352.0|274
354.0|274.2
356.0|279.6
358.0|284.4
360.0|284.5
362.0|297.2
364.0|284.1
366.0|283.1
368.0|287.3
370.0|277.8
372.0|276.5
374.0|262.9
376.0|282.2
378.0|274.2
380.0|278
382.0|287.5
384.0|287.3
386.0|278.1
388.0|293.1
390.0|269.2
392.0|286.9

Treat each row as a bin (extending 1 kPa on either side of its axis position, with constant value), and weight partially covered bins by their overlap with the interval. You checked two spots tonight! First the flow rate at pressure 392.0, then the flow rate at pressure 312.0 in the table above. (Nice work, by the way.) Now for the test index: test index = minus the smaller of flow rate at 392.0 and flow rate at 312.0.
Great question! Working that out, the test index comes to -279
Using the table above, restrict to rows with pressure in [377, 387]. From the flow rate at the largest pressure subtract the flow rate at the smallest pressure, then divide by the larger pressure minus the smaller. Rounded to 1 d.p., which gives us 0.5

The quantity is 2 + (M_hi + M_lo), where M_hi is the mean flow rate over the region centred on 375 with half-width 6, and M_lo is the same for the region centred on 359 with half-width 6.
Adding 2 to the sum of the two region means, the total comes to 561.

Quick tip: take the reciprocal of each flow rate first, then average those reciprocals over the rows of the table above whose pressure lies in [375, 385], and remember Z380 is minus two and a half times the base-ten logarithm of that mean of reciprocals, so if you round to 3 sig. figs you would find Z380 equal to 6.12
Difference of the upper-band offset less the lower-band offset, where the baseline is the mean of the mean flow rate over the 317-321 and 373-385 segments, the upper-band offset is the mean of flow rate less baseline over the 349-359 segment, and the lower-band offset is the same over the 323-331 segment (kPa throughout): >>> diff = -6.7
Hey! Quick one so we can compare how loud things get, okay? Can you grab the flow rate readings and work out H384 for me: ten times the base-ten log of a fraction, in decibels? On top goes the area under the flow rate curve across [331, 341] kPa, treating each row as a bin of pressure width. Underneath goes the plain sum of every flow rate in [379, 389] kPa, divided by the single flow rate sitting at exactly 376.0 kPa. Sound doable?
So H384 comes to 27.4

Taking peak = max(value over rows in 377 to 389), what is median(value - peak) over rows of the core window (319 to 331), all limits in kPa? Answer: -4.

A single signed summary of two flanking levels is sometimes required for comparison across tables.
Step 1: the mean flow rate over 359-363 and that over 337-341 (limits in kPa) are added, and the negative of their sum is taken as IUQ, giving -576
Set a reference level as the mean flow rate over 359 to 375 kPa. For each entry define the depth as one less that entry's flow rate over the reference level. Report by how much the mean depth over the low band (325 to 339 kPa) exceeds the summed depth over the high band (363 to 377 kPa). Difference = -0.07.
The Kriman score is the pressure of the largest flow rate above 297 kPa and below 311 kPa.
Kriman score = 298.0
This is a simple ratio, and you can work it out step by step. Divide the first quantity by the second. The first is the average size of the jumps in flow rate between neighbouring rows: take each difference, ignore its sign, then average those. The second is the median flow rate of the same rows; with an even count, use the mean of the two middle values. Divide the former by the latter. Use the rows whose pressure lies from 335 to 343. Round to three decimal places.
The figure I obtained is 0.021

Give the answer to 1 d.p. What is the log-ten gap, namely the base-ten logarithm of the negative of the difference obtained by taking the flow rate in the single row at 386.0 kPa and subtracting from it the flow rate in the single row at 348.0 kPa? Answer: 1.3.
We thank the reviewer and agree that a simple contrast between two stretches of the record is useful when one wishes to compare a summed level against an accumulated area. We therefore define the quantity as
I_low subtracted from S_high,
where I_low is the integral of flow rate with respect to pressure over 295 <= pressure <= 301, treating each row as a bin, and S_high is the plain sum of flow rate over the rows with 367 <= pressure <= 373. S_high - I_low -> -1224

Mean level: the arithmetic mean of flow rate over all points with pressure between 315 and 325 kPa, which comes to 279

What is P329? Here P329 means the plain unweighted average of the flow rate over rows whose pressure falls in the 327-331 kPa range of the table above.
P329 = 286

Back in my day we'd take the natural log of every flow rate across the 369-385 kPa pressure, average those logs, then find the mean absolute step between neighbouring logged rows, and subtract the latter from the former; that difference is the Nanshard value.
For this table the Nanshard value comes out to 5.599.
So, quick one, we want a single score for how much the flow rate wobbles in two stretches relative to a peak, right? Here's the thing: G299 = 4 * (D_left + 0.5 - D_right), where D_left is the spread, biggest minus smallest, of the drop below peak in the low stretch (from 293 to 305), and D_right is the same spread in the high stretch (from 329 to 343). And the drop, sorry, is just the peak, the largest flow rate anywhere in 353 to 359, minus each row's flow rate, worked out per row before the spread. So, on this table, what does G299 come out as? 94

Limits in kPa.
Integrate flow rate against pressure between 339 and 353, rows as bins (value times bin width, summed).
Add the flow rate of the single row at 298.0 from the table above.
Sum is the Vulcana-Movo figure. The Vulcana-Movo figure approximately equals 4338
